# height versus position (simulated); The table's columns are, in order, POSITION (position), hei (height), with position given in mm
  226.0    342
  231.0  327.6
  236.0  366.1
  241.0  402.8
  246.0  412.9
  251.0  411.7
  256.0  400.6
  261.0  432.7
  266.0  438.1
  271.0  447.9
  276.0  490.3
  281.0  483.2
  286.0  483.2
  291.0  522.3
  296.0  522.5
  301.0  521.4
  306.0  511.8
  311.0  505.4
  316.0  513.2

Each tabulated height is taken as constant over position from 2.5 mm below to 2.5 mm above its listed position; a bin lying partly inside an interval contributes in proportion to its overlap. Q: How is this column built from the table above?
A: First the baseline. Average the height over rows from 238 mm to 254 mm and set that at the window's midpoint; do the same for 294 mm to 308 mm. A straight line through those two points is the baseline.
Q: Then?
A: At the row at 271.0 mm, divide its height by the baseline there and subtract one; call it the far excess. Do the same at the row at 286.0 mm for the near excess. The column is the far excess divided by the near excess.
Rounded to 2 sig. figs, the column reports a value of 2.1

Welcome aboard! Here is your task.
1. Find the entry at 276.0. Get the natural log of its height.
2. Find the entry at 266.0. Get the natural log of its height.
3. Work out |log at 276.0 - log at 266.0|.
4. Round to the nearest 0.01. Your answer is 0.11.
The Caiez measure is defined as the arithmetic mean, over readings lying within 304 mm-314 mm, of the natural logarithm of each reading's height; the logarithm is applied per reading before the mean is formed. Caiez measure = 6.23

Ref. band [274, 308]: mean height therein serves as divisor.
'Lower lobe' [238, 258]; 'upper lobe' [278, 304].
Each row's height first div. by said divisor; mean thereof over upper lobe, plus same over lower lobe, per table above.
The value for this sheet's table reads 1.81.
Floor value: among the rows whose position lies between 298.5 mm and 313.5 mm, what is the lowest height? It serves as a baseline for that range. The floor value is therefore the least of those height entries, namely 505.4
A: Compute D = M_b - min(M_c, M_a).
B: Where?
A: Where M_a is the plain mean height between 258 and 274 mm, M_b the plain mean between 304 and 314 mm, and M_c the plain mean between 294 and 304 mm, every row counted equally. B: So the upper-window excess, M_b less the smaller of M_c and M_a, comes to 69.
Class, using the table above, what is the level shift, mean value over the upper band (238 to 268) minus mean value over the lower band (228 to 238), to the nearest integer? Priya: 70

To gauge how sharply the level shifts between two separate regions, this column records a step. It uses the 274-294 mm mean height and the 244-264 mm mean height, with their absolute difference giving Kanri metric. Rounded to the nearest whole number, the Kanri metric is 80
